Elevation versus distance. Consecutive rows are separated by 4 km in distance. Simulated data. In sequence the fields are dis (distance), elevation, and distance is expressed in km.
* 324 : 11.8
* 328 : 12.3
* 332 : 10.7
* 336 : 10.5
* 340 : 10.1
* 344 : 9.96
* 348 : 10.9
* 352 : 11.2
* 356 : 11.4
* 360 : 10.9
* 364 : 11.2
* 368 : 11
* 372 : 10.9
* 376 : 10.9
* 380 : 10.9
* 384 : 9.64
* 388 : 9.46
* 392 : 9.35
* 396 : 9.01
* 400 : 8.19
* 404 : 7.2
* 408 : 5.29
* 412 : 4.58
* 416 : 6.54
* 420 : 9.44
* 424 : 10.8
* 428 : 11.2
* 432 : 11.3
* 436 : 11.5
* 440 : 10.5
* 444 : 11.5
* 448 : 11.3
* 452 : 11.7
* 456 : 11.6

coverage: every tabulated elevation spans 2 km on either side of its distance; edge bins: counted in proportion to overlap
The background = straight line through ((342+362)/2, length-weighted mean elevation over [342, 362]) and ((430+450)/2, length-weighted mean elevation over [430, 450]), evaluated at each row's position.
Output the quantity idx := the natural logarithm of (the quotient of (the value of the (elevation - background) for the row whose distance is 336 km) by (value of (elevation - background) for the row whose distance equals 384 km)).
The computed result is -1.5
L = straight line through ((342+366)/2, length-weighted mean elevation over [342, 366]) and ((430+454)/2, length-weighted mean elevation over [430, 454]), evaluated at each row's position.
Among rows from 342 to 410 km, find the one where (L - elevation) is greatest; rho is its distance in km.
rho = 408 km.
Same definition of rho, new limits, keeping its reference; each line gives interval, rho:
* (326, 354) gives 344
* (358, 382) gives 380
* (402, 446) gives 412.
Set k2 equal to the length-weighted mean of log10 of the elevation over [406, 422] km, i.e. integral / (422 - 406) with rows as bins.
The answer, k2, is 0.79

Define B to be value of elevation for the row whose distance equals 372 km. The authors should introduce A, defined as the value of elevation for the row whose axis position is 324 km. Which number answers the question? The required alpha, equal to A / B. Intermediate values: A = 11.8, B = 10.9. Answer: 1.08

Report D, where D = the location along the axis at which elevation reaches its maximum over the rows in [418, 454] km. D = 452 km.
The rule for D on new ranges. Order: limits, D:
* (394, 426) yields 424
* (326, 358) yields 328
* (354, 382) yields 356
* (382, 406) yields 384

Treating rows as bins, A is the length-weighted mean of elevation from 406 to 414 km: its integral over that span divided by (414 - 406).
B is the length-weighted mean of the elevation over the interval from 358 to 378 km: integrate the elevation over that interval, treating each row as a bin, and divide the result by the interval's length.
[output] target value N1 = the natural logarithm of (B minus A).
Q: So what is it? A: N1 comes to 1.8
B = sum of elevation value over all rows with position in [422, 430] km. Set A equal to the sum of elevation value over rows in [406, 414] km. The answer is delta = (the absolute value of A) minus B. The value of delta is -12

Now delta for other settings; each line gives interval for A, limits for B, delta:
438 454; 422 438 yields 0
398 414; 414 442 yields -46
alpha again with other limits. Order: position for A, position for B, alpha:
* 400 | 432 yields 0.72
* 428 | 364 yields 1.00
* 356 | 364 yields 1.02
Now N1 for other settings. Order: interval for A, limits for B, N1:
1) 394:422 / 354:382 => 1.3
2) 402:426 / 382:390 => 0.8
